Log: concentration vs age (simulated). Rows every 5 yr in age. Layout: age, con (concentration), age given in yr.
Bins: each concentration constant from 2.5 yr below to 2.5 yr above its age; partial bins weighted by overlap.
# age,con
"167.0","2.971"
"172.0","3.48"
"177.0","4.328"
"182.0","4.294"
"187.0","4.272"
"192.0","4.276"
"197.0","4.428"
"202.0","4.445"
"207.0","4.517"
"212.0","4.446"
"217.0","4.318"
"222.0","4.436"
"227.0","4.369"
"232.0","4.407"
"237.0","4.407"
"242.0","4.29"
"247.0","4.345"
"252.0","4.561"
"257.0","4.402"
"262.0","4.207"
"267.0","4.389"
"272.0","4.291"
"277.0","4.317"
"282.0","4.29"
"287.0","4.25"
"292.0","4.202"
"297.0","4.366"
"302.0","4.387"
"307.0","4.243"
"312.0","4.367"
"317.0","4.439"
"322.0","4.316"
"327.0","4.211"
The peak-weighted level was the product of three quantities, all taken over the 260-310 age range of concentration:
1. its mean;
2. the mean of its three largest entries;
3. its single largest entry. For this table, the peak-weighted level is 82.6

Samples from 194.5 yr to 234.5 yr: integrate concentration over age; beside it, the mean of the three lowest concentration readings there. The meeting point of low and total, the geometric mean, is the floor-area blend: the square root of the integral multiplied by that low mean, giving 27.8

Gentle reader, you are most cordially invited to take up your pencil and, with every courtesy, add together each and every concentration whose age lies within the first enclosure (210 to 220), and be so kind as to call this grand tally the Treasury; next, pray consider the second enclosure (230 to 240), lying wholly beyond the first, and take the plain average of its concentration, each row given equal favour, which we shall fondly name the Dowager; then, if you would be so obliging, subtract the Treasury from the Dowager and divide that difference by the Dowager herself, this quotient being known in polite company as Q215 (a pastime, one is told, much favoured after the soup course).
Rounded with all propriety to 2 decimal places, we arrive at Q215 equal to -0.99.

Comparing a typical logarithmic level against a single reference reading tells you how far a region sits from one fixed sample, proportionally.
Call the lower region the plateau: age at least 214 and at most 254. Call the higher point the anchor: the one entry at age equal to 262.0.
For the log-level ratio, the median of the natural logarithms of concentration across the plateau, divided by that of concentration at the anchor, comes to 1.03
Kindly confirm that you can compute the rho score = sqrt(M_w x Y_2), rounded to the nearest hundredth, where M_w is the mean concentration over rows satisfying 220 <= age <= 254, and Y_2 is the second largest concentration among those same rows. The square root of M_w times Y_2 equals 4.42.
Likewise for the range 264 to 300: 4.33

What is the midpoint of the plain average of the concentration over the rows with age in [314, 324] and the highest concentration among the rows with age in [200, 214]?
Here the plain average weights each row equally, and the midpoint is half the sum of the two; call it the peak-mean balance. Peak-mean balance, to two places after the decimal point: 4.45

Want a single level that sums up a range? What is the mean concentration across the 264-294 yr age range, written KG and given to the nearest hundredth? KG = 4.29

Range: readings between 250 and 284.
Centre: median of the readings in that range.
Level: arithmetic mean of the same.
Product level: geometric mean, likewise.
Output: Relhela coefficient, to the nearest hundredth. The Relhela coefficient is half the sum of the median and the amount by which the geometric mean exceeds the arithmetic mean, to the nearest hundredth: 2.16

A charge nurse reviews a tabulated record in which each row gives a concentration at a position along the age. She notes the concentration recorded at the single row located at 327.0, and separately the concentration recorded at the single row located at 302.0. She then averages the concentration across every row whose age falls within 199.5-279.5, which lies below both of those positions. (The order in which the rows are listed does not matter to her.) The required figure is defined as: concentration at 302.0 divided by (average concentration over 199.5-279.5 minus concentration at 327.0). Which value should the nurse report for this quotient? 25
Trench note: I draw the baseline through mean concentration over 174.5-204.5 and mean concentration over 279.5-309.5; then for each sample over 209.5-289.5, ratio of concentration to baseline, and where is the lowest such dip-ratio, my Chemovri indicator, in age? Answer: 262.0 yr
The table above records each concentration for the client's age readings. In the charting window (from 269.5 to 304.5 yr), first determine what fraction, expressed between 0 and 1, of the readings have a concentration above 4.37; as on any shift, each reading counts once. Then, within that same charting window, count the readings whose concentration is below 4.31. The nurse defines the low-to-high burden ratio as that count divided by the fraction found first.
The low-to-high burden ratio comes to 28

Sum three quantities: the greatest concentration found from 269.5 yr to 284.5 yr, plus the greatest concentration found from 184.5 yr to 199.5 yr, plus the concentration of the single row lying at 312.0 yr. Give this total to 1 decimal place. 13.1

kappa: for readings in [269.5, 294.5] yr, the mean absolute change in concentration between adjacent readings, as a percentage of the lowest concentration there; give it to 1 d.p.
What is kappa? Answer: 0.8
